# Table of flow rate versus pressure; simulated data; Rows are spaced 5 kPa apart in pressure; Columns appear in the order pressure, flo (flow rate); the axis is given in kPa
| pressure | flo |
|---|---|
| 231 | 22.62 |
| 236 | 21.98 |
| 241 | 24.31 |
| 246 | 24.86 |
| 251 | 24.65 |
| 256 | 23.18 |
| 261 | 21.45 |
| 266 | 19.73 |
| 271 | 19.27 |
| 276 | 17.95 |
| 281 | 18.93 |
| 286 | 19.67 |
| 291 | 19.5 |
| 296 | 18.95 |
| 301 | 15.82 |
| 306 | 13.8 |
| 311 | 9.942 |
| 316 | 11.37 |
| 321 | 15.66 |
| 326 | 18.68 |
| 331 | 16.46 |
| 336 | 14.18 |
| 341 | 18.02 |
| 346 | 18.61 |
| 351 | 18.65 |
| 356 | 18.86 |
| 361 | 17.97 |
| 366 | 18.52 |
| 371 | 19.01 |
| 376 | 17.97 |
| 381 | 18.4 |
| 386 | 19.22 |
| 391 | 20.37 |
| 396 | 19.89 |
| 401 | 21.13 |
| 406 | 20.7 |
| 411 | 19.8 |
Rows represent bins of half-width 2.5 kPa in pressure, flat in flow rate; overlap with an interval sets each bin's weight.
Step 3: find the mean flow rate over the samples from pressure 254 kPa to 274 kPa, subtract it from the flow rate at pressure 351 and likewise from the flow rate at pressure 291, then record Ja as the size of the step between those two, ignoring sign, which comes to 1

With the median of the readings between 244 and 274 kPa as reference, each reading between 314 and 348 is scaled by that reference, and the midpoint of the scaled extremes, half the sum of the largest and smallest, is 0.67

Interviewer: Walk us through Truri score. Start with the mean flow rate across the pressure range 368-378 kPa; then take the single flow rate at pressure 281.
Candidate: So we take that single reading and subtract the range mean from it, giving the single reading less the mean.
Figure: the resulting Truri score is 0.4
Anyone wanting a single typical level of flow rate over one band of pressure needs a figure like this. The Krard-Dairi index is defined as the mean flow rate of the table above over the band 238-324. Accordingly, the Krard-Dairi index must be 18.8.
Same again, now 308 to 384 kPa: 16.8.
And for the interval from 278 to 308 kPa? 17.8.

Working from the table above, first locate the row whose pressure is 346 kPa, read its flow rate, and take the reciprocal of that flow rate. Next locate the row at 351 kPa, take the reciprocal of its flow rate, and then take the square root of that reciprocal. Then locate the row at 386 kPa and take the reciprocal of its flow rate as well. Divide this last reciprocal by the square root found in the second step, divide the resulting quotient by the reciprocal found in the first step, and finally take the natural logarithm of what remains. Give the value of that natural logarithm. 1.43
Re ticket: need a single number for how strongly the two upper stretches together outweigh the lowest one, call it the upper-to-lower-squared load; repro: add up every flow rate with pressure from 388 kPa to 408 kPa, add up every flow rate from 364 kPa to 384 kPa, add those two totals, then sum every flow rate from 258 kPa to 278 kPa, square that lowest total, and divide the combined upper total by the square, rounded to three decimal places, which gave 0.025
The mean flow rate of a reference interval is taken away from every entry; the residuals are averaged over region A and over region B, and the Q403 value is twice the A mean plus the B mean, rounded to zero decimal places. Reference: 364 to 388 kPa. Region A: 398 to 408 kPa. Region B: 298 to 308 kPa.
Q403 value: 1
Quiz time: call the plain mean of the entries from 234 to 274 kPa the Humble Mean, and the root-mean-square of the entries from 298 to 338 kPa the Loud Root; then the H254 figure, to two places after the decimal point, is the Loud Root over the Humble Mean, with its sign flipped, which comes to -0.66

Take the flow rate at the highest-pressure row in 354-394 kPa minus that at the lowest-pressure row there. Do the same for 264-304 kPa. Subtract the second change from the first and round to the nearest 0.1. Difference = 5.4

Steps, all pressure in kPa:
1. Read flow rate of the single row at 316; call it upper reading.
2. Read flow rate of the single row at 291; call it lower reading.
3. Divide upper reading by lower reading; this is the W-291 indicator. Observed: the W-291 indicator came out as 0.58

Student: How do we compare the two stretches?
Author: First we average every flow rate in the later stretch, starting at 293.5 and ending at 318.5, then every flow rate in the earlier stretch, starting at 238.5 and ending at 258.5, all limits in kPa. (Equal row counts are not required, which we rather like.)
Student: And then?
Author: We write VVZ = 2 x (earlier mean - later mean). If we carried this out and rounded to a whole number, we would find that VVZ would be 21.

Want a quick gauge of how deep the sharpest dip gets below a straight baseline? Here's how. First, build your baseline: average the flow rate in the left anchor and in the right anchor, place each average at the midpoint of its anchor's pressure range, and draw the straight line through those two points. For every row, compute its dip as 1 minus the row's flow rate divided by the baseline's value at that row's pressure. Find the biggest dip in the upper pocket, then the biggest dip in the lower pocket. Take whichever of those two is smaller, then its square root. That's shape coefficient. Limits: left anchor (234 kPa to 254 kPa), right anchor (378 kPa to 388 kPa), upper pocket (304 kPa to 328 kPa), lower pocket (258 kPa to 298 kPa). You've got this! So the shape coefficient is 0.460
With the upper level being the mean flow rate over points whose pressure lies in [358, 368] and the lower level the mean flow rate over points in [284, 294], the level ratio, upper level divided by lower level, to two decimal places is 0.93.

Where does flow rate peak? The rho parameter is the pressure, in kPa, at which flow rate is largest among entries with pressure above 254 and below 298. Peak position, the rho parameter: 256 kPa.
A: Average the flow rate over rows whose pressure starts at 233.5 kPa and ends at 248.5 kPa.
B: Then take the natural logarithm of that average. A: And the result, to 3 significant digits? 3.17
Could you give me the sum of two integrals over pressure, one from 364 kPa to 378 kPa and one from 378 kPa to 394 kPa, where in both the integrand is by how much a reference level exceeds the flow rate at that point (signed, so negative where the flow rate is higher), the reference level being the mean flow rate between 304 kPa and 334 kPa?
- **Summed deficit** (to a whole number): -138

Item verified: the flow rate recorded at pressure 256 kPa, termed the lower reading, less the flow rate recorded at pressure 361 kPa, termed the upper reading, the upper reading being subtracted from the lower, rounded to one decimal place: 5.2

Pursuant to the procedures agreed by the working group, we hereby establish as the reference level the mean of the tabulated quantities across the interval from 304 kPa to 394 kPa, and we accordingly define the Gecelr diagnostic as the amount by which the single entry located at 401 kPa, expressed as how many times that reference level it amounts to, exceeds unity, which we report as 0.2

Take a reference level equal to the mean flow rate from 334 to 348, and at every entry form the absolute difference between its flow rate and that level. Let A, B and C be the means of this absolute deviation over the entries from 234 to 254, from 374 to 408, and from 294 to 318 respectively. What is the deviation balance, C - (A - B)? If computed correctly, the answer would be -0.5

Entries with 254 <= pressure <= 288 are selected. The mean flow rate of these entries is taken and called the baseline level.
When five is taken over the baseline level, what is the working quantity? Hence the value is 0.250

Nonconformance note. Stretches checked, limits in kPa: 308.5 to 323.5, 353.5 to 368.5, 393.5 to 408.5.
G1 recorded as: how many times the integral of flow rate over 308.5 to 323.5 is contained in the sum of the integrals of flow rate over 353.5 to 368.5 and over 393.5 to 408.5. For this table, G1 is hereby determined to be 3.2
